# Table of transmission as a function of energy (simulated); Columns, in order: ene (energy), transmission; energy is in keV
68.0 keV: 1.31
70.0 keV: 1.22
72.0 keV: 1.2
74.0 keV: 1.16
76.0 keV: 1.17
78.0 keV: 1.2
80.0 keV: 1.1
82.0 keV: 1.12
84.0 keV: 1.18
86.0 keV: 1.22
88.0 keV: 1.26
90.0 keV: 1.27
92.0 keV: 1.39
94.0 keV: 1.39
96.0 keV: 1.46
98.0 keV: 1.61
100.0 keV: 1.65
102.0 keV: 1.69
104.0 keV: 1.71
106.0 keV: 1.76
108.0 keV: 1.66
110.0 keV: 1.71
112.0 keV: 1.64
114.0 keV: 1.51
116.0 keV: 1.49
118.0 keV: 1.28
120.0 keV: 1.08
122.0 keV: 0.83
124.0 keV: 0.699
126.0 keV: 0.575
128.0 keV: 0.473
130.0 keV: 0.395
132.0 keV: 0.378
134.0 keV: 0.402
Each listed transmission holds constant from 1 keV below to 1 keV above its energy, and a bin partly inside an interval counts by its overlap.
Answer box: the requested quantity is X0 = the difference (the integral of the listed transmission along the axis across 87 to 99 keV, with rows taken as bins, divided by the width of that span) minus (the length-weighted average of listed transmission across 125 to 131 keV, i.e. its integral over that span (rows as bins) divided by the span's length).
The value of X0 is 0.9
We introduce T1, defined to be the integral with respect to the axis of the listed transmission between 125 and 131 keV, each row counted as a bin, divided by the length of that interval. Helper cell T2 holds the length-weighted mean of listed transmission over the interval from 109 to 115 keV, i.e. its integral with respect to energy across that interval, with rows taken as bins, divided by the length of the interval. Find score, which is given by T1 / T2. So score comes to 0.30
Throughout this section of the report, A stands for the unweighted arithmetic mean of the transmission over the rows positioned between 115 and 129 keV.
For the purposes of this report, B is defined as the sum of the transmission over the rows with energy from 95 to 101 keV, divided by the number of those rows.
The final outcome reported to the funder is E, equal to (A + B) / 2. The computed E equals 1.25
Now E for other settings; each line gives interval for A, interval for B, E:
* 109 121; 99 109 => 1.57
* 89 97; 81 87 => 1.28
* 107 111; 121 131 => 1.14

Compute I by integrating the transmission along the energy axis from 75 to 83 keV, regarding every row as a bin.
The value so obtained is 9.2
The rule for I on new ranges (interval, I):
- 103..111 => 13.7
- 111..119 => 11.8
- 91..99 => 11.7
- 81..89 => 9.6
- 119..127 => 6.4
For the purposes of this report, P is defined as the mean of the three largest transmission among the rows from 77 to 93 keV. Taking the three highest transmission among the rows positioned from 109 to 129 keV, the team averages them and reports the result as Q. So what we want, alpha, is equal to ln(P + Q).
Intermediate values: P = 1.31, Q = 1.62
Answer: 1.07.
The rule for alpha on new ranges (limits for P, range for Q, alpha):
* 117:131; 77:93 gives 0.86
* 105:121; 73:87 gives 1.07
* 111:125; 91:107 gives 1.18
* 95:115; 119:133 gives 0.95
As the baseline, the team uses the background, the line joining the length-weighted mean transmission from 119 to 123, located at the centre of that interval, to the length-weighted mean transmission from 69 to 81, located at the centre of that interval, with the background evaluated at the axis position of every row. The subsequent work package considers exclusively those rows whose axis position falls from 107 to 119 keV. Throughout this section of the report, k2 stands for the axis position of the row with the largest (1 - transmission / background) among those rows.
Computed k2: 118.0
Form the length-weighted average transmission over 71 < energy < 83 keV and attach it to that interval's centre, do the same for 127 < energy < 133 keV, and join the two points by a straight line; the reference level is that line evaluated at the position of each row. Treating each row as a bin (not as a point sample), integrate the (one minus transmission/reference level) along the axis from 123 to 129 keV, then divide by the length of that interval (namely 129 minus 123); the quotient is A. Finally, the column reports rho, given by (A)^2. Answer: 0.1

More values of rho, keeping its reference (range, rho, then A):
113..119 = 1.8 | -1.33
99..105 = 1.2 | -1.09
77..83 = 0.0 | -0.02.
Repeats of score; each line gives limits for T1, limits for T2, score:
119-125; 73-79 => 0.74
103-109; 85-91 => 1.37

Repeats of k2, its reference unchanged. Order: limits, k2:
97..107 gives 98.0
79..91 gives 80.0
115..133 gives 132.0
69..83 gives 80.0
